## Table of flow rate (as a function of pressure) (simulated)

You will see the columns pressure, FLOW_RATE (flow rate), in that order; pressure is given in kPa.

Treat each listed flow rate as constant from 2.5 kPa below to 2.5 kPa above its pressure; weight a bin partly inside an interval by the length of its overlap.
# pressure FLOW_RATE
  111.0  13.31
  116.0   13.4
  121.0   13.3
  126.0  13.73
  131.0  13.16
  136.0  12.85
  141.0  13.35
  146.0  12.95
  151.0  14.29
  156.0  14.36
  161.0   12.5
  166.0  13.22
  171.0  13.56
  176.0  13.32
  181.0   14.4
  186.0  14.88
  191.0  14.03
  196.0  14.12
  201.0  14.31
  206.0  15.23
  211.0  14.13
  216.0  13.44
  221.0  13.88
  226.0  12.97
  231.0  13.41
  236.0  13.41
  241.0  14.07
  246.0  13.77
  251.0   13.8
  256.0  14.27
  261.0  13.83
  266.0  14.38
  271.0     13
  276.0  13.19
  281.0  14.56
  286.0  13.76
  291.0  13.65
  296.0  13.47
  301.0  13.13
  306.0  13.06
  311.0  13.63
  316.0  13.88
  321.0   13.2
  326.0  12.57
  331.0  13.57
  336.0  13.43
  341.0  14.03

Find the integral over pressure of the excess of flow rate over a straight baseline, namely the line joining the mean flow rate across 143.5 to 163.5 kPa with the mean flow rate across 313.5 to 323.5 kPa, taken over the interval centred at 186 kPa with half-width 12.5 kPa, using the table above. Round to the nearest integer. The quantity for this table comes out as 16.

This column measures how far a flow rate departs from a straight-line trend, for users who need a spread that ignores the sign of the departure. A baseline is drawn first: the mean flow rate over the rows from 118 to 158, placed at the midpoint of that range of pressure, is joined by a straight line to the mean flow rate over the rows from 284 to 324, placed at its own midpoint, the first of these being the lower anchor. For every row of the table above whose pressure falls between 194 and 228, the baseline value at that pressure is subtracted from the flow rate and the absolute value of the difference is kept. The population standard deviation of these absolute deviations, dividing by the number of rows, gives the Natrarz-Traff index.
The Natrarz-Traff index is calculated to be 0.49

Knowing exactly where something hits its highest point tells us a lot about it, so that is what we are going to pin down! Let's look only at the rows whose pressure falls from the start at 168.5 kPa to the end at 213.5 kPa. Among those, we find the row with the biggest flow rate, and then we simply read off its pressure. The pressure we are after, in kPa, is 206.0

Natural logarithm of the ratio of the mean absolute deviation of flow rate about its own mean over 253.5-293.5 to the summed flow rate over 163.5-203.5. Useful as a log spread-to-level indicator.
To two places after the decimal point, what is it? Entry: -5.56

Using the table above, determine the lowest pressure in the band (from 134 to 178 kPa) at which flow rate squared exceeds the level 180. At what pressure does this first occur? 151.0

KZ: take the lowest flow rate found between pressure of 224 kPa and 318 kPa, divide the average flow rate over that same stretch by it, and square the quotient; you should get 1.11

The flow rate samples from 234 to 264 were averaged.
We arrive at 13.9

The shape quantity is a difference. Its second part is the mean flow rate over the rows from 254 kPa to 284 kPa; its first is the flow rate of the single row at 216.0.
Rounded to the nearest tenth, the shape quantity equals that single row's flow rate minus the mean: -0.4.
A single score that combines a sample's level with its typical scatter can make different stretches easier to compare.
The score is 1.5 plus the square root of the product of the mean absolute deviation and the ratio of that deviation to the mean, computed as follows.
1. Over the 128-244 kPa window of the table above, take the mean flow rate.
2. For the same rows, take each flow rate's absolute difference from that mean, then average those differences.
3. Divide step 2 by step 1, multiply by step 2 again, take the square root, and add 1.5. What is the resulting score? 1.66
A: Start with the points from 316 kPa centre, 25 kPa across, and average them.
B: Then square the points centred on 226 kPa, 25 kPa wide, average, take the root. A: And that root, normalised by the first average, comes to 1.01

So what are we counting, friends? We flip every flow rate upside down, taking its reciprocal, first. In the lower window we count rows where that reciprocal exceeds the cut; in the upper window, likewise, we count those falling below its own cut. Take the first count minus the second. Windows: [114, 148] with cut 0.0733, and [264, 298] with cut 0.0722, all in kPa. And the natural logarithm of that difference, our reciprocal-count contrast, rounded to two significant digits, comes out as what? 1.4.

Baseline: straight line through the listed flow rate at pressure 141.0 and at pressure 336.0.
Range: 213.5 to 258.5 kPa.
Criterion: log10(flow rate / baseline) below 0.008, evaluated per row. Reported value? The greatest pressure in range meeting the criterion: 236.0 kPa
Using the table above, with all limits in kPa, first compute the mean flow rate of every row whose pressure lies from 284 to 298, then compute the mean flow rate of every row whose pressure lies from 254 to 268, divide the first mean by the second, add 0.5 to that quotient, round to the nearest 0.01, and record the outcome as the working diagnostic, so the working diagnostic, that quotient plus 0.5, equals 1.46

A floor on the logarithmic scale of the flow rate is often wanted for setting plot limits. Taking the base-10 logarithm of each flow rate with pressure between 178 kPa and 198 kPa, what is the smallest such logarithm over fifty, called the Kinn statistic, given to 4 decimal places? 0.0229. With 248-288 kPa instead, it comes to 0.0223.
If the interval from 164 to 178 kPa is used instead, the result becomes 0.0224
